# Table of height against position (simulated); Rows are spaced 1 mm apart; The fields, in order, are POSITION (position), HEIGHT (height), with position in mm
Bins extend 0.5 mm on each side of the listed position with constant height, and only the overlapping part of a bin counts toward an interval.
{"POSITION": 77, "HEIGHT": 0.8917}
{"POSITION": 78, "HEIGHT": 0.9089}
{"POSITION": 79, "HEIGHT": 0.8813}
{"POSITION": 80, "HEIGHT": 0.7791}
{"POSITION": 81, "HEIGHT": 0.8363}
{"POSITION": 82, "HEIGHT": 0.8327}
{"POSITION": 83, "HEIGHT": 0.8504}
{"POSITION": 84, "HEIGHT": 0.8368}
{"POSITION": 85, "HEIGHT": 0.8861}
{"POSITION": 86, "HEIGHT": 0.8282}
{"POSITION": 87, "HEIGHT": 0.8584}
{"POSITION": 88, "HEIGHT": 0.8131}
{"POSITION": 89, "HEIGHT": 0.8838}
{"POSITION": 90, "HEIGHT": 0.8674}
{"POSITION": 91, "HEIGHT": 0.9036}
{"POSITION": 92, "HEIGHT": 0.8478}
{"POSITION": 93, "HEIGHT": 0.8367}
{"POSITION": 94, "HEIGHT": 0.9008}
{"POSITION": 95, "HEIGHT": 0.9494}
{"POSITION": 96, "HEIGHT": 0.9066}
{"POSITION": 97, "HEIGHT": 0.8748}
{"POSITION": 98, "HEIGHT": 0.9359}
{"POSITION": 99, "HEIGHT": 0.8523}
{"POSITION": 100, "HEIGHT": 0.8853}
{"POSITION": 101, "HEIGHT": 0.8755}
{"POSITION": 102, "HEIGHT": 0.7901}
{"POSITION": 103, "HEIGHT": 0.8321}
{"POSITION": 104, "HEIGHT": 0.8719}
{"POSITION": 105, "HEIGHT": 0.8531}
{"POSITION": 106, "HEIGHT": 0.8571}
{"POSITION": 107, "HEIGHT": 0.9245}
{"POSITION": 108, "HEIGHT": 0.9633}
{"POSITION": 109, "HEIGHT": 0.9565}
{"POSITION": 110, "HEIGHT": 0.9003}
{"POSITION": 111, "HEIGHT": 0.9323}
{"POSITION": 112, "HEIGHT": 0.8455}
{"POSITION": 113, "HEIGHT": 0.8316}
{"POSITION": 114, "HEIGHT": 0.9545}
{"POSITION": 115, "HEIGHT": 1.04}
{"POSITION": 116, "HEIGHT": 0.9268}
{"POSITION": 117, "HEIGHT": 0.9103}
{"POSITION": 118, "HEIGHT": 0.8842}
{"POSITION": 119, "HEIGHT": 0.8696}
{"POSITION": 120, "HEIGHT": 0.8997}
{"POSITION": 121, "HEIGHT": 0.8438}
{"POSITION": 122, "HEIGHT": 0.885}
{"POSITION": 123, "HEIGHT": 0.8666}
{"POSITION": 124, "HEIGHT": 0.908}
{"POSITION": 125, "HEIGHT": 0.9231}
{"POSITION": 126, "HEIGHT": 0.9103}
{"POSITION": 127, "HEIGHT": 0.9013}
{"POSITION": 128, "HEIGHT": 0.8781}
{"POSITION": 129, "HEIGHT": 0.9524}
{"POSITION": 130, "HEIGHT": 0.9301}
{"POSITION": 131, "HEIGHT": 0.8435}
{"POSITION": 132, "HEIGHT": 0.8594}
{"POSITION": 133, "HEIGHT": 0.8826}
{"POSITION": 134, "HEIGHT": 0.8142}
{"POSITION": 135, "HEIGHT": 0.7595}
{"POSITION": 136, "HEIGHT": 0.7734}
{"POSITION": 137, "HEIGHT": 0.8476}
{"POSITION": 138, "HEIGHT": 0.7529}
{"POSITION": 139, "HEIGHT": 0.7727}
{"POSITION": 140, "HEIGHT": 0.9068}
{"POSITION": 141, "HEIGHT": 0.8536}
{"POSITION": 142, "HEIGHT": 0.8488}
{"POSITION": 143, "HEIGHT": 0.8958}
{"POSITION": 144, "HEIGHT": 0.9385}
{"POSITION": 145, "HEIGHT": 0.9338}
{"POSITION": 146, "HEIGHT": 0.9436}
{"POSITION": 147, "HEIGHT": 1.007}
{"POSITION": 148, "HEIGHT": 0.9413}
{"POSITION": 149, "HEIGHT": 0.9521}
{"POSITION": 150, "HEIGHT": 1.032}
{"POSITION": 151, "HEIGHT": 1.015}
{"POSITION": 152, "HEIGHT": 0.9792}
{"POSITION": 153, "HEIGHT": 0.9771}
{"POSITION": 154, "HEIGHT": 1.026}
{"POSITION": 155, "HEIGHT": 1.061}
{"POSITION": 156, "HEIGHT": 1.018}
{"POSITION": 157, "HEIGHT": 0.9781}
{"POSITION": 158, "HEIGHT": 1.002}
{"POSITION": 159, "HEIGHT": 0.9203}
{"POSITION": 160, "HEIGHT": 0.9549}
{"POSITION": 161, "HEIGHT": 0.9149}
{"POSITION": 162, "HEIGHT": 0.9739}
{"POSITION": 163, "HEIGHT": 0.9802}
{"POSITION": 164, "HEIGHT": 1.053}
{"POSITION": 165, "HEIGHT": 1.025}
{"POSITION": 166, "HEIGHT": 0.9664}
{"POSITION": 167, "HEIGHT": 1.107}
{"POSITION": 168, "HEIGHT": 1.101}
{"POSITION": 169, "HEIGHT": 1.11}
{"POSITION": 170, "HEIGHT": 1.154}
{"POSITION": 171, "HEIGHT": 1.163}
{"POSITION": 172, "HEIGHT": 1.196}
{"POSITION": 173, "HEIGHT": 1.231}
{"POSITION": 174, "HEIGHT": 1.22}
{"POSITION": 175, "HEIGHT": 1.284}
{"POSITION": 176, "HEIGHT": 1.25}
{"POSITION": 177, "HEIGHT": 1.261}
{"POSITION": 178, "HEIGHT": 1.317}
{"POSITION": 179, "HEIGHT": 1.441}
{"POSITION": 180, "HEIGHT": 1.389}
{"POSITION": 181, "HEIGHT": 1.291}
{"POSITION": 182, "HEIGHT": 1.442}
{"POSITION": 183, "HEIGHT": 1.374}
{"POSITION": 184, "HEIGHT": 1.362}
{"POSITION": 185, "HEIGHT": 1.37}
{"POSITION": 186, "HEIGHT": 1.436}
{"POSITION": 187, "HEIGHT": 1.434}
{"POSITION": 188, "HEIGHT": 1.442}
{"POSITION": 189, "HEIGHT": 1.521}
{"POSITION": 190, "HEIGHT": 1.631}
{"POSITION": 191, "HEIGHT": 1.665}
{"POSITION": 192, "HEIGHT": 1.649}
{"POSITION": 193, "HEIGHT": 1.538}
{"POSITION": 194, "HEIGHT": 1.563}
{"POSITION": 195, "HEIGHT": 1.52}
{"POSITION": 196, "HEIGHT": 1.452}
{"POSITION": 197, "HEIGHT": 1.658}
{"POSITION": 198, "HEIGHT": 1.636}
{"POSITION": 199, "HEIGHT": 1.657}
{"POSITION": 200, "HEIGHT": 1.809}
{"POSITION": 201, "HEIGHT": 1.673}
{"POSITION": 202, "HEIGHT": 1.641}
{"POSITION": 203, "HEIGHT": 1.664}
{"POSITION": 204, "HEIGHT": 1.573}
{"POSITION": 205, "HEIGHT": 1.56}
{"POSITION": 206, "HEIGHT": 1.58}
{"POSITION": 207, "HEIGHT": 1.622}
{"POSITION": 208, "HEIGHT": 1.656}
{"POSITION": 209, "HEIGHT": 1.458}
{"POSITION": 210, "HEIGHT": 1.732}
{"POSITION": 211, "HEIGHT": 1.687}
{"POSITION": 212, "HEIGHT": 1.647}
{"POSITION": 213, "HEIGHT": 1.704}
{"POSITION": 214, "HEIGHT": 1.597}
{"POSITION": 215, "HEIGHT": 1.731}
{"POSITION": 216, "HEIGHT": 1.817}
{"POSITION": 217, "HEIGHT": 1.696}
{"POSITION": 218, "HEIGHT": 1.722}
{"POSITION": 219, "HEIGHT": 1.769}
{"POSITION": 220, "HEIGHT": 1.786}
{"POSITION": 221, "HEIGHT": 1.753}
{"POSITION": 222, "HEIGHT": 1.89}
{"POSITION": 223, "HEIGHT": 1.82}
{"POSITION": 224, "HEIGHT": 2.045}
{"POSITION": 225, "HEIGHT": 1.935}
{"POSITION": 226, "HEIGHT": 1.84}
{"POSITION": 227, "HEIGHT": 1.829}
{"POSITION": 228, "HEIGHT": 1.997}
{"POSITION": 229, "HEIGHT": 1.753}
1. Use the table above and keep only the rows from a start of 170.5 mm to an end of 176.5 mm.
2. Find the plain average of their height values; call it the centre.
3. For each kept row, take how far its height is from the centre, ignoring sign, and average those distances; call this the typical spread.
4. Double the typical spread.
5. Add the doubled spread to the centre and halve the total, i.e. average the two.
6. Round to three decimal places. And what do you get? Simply 0.643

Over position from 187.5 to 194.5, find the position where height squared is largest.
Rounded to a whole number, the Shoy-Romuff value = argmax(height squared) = 191 mm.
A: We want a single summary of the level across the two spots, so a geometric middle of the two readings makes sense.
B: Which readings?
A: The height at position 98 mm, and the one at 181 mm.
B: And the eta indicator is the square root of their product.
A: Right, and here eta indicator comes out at 1.10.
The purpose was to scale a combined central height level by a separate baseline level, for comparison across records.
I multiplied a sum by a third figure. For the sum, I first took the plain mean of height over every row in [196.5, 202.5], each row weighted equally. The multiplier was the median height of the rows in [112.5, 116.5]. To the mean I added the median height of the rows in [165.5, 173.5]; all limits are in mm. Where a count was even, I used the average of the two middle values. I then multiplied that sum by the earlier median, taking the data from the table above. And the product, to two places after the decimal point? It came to 2.64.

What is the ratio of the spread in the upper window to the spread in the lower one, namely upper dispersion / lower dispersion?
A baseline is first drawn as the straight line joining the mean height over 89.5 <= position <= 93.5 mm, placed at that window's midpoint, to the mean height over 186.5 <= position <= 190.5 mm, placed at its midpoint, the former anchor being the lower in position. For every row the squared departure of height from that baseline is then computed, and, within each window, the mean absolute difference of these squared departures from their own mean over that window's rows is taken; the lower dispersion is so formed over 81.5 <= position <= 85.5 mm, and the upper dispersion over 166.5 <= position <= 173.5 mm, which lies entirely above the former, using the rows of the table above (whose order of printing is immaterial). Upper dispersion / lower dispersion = 11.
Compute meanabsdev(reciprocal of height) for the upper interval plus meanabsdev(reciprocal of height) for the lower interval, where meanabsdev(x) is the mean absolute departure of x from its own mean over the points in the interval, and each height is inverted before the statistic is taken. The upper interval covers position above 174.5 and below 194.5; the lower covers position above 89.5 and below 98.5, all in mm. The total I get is 0.088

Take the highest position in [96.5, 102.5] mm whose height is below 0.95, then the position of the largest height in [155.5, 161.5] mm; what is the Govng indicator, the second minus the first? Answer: 54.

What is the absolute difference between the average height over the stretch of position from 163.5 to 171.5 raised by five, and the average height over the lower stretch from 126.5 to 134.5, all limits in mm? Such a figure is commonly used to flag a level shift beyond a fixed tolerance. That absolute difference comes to 5.20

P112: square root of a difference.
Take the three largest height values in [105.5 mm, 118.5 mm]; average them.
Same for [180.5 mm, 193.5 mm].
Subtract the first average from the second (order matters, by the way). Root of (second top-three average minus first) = 0.81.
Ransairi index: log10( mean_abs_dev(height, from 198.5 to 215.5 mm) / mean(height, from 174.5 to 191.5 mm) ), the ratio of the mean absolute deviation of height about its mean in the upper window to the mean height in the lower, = -1.38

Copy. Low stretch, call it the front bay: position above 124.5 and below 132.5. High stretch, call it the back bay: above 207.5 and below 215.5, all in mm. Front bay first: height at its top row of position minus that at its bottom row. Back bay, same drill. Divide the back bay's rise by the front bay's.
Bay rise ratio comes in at -1.2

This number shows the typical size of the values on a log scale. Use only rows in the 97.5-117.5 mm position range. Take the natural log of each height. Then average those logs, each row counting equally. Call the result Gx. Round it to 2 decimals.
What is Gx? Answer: -0.11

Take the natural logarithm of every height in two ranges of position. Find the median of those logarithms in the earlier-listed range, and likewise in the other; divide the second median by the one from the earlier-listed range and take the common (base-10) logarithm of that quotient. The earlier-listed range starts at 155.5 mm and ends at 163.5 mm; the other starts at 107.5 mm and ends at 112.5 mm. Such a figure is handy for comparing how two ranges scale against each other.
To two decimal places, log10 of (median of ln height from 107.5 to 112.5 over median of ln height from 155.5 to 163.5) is 0.46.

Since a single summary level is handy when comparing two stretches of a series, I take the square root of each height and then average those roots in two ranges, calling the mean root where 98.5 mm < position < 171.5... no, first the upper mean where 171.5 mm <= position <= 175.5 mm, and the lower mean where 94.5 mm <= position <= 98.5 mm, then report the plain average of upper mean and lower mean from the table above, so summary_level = 1.03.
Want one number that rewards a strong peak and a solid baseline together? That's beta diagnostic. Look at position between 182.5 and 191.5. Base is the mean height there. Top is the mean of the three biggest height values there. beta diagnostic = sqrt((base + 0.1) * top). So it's 1.6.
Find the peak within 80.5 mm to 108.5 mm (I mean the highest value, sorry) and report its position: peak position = 108 mm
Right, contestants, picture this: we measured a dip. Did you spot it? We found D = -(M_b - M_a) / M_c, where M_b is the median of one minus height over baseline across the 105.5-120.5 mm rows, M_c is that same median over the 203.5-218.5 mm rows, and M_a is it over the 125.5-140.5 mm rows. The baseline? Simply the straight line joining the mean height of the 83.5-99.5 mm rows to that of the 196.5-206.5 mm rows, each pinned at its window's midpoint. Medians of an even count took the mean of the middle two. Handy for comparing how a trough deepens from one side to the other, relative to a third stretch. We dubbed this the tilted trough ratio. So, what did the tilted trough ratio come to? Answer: 4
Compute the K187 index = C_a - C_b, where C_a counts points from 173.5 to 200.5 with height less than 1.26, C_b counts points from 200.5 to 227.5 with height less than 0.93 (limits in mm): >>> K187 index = 2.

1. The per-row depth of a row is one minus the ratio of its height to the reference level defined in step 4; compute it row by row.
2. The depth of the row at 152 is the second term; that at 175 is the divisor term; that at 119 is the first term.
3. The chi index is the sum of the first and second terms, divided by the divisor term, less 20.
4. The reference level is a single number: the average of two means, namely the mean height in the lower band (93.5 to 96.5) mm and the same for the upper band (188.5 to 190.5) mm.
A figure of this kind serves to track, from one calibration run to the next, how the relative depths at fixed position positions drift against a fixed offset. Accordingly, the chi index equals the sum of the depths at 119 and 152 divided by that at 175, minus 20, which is -38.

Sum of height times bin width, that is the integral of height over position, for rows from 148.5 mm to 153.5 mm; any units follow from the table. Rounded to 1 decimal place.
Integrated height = 5.0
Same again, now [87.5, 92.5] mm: 4.3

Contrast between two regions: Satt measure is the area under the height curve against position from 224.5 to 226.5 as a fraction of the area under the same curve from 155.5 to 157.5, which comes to 1.9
